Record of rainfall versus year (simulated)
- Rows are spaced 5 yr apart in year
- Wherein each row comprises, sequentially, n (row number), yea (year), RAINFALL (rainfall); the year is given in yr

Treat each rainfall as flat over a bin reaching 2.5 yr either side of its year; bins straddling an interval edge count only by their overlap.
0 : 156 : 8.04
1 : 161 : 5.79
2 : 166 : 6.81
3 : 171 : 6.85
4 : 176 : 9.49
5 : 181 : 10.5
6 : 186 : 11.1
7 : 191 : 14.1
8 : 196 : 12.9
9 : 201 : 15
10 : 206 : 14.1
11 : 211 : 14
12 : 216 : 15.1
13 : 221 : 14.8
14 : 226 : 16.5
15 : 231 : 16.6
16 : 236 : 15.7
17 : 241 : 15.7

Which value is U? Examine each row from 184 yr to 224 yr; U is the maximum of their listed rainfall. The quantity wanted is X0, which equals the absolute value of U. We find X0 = 15.1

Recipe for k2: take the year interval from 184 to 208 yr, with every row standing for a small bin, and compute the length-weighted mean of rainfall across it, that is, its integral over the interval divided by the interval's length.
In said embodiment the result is 13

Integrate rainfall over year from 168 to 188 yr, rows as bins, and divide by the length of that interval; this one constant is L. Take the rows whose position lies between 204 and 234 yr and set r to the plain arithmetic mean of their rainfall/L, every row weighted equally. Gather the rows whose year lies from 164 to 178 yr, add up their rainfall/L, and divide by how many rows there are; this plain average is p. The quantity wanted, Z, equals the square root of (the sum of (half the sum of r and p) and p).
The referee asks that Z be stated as 1.43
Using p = 0.8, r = 1.6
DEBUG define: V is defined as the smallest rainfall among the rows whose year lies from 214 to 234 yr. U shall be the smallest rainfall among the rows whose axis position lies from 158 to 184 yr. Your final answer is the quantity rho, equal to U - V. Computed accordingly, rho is -9.0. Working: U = 5.79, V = 14.8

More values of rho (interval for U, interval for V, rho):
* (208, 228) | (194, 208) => 1.1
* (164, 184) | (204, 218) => -7.2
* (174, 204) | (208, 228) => -4.5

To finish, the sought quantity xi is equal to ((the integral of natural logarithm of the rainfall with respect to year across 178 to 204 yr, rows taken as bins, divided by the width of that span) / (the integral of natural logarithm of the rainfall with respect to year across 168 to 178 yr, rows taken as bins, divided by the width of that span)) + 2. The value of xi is 3.2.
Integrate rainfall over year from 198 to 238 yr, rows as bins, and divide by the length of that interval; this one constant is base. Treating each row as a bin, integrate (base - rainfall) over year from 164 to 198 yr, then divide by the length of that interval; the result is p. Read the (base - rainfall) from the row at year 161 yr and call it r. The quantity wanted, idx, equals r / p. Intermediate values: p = 5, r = 9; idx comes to 2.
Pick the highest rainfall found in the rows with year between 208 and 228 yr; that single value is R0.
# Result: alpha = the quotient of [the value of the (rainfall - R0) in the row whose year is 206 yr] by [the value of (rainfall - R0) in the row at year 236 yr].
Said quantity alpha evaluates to 3.0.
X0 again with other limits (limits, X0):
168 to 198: 14.1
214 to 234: 16.6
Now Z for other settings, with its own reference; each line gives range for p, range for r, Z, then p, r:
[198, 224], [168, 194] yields 1.70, 1.6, 1.1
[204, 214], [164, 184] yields 1.64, 1.5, 0.9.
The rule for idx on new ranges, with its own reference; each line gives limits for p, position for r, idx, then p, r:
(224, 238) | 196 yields -2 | -1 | 2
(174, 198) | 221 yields 0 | 4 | 0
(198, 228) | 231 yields -4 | 0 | -1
